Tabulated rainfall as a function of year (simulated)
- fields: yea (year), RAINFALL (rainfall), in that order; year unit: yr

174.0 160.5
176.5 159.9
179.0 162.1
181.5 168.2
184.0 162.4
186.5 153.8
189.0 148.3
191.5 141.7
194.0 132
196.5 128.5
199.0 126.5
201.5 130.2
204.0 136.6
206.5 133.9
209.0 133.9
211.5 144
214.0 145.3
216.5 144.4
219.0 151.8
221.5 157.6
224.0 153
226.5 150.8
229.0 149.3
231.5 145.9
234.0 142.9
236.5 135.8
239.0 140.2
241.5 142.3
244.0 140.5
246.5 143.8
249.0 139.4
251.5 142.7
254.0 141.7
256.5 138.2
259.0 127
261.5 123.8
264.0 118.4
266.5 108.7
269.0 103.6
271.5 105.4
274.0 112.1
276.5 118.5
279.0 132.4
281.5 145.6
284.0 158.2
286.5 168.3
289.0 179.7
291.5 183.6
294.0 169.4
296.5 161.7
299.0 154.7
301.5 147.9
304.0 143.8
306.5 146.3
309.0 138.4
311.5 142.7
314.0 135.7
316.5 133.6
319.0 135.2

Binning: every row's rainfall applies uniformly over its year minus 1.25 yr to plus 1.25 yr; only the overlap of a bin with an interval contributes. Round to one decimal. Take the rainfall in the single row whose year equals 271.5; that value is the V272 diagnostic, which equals 105.4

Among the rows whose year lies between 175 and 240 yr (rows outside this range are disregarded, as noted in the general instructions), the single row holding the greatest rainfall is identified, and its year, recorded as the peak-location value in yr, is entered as 181.5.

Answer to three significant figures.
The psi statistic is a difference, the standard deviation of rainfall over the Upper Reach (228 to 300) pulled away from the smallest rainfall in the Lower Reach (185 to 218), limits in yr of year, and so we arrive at 106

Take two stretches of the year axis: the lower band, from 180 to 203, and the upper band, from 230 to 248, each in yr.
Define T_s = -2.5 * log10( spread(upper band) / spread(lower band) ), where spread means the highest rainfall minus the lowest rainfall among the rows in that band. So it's 1.5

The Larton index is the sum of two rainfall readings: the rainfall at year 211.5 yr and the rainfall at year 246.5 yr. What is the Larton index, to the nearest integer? 288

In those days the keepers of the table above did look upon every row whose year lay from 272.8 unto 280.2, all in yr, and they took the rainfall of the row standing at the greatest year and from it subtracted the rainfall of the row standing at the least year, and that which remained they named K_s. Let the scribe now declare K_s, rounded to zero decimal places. 20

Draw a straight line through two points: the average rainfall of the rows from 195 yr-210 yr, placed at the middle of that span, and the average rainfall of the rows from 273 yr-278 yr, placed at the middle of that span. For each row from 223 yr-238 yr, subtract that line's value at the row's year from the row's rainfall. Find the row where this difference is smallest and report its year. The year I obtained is 236.5 yr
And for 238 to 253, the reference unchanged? 239.0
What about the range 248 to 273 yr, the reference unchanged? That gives 269.0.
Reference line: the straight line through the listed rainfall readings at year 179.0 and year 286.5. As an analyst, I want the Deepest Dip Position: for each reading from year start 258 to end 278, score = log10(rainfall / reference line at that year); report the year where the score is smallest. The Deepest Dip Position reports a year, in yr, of 269.0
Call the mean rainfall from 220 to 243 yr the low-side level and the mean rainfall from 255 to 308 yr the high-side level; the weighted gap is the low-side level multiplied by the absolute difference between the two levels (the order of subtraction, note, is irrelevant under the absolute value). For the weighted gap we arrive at 889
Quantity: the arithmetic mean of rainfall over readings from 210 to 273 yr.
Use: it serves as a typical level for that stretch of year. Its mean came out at 137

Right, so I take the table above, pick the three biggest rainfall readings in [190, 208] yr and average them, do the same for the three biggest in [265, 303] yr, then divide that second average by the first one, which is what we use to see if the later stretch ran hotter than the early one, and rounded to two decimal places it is 1.29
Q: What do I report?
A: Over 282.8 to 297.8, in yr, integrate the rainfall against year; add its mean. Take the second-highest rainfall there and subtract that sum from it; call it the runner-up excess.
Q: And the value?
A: -2543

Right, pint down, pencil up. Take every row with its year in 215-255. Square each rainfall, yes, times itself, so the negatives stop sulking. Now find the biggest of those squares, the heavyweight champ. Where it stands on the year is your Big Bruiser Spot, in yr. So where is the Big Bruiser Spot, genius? 221.5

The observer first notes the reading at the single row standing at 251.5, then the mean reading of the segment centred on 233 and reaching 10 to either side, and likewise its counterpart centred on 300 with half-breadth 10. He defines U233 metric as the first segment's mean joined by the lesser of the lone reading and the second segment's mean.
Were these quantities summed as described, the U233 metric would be 288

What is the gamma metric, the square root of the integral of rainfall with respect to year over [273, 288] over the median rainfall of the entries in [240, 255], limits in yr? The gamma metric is 3.8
